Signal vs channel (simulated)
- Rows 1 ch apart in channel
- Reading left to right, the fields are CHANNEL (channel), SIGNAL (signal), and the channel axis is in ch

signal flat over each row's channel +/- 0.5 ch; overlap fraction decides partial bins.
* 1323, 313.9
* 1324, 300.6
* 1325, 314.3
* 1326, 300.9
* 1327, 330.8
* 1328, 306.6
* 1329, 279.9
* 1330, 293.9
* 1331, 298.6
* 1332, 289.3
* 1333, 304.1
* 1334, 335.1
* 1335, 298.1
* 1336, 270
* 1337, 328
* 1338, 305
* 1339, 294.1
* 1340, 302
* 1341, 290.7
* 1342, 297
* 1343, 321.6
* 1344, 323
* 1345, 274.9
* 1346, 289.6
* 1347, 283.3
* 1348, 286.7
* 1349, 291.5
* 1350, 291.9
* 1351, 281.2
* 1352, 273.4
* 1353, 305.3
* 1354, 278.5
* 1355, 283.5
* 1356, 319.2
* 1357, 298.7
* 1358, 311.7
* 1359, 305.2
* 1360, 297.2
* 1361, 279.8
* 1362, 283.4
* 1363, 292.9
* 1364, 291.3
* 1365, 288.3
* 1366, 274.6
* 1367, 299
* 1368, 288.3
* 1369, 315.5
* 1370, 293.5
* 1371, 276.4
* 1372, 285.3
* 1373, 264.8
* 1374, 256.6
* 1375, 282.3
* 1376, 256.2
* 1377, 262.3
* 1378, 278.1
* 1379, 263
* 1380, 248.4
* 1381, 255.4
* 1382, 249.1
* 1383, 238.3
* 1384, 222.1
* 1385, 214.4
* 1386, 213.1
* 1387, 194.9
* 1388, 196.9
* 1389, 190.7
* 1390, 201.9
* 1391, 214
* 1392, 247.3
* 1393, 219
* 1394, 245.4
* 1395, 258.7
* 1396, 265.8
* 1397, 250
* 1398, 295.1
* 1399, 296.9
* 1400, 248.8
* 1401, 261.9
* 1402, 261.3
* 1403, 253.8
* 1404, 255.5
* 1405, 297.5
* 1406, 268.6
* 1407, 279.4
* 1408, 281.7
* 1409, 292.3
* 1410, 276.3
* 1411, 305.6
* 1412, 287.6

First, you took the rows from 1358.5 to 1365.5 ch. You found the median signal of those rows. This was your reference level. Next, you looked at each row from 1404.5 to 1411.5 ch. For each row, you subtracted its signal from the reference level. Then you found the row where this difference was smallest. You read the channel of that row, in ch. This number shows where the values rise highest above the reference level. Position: 1411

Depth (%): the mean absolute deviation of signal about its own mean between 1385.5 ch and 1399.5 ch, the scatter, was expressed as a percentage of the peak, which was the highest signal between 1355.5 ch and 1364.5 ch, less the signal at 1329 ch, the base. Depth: 78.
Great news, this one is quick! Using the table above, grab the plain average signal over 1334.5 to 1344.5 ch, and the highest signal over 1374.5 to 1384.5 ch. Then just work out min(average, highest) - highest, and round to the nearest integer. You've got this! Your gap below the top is 0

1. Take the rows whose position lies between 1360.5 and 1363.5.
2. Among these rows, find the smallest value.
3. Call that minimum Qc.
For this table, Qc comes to 279.8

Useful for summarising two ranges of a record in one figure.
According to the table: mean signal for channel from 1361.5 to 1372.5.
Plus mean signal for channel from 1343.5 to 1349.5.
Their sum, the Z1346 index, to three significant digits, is 581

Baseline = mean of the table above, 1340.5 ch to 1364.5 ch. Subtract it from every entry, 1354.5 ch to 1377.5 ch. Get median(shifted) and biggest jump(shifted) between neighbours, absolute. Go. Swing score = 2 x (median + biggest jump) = 60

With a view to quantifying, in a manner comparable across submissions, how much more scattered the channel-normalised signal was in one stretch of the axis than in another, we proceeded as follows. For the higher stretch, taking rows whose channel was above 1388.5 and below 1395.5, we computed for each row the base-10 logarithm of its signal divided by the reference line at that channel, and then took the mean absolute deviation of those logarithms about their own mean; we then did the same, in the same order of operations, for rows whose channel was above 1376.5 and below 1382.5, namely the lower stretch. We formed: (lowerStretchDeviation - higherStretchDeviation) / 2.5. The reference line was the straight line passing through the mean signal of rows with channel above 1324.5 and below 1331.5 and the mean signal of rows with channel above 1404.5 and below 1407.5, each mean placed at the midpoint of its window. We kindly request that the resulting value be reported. -0.011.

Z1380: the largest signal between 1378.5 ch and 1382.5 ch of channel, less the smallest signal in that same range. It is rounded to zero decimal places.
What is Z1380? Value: 15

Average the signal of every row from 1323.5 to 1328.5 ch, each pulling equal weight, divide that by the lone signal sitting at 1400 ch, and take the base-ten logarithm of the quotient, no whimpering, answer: 0.10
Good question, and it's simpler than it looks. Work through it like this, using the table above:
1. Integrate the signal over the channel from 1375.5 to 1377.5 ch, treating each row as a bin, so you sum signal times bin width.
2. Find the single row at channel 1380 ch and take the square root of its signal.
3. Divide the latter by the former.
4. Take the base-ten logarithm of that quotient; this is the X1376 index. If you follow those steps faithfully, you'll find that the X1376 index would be -1.517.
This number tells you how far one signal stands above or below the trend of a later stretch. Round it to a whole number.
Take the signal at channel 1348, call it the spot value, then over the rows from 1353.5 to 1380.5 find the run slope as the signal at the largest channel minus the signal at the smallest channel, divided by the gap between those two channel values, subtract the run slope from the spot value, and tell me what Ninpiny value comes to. 288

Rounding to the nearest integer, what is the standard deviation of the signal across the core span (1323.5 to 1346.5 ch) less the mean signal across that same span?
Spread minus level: -285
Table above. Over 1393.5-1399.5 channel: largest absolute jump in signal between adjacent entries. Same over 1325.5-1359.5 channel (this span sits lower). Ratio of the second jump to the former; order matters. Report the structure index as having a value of 1.29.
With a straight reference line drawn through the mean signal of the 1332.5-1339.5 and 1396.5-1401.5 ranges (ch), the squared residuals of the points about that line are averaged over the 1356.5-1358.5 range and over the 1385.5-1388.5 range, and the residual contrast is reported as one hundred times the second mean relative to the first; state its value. 3024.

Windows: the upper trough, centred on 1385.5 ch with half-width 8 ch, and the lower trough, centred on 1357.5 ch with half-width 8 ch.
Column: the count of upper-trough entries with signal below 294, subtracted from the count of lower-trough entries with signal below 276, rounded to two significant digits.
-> -15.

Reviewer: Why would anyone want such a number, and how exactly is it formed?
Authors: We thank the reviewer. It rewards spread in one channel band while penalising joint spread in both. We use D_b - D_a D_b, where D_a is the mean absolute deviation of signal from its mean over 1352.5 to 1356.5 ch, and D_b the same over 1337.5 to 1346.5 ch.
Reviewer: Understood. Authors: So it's -171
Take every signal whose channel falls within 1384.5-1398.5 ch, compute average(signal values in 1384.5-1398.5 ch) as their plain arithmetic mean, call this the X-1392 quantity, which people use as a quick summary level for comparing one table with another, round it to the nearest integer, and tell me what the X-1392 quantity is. 229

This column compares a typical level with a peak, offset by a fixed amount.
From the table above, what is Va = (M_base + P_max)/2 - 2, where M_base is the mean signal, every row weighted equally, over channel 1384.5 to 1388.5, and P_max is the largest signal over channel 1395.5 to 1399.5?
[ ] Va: 249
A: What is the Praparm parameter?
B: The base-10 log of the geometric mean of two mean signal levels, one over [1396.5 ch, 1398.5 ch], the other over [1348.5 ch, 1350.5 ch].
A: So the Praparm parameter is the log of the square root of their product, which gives 2.45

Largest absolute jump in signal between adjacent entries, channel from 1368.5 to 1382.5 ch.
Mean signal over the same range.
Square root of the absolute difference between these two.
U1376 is 15.6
